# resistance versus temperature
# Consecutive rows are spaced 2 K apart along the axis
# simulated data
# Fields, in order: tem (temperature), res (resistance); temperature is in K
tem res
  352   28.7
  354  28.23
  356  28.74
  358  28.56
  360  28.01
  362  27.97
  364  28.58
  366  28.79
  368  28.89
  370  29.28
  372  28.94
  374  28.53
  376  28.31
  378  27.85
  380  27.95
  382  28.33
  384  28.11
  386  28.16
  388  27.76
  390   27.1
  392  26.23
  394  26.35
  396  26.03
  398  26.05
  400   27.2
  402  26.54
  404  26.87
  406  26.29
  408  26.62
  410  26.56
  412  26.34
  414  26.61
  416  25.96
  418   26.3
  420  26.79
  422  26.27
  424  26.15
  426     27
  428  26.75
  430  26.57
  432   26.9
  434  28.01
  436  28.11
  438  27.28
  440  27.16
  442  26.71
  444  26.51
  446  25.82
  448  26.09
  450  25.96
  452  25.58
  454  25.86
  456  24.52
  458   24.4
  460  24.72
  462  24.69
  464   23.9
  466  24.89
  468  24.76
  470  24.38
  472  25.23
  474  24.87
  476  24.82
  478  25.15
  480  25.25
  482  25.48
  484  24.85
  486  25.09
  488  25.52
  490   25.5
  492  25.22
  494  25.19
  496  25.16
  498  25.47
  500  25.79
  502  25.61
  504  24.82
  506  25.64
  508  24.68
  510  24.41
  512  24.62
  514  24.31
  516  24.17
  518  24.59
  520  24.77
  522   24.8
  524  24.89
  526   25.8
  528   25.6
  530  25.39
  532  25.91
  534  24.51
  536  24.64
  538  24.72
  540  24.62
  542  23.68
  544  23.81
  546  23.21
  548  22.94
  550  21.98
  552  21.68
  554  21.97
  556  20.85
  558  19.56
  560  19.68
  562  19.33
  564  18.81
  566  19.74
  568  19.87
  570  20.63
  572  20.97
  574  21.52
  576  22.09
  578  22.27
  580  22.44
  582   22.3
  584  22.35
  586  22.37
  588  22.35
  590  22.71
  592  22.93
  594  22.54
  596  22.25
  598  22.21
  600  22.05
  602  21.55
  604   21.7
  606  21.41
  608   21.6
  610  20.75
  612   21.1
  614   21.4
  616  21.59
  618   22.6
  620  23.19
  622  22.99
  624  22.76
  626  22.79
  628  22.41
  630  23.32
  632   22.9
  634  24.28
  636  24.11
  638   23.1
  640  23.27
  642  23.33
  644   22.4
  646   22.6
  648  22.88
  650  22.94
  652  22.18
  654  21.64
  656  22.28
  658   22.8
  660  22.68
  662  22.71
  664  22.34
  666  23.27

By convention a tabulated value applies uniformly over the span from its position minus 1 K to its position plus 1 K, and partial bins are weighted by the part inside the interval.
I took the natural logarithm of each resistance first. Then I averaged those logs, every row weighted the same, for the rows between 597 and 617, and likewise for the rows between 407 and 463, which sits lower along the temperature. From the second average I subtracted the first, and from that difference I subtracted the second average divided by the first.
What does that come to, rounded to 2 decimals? -0.87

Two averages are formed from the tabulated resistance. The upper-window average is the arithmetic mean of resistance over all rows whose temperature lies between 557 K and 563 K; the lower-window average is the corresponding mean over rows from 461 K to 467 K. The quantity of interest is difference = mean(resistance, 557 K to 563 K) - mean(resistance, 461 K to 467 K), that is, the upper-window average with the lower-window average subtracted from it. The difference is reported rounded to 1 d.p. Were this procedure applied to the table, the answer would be -5.0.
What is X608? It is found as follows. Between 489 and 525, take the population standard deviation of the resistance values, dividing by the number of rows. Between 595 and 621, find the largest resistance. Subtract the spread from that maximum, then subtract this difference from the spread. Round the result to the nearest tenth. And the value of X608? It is -22.2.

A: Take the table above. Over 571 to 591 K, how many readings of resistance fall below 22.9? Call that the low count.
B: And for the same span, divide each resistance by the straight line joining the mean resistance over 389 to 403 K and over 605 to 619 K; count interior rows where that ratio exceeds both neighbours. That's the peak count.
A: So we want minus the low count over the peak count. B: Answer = -10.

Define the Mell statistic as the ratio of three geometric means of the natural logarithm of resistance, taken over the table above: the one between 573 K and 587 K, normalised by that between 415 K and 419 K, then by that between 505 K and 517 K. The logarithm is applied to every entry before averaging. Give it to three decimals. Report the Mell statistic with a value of 0.296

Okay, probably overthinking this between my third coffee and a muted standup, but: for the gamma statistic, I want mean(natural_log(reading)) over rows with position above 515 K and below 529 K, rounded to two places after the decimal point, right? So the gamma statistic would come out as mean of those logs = 3.22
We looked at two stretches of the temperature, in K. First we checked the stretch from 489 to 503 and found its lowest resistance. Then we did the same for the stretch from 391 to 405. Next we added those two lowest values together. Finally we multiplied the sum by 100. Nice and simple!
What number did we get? 5119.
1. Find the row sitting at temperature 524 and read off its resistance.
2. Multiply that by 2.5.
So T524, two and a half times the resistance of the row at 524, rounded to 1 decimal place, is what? 62.2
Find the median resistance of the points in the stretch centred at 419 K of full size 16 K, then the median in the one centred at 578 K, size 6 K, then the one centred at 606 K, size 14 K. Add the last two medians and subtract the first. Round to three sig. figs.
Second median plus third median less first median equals 17.5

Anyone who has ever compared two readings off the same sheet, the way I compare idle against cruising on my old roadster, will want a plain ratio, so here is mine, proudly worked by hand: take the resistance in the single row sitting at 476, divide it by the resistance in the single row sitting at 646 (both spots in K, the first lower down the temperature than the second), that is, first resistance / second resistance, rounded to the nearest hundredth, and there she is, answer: 1.10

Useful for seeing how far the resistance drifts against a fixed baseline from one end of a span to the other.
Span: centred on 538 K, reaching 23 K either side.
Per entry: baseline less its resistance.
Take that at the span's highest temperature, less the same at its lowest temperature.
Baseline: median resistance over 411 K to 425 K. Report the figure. 4.5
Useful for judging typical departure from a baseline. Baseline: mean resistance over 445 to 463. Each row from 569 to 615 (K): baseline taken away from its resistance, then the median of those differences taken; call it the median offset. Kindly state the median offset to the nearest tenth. -3.2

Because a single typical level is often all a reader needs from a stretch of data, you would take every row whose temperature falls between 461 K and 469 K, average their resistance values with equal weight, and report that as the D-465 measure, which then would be 25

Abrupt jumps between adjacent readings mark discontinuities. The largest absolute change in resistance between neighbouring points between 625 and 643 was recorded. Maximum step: 1.38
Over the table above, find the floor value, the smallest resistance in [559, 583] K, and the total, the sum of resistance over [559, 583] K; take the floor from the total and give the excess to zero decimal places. 231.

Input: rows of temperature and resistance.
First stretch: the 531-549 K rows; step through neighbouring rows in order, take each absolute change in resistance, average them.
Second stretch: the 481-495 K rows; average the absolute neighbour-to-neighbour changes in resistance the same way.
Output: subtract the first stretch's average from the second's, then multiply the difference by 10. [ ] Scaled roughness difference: -1.8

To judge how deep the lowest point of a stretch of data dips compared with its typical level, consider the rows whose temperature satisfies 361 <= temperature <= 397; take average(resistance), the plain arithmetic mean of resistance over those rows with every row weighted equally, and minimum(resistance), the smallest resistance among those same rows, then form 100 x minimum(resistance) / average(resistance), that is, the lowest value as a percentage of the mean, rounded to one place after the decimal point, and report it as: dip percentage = 93.1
